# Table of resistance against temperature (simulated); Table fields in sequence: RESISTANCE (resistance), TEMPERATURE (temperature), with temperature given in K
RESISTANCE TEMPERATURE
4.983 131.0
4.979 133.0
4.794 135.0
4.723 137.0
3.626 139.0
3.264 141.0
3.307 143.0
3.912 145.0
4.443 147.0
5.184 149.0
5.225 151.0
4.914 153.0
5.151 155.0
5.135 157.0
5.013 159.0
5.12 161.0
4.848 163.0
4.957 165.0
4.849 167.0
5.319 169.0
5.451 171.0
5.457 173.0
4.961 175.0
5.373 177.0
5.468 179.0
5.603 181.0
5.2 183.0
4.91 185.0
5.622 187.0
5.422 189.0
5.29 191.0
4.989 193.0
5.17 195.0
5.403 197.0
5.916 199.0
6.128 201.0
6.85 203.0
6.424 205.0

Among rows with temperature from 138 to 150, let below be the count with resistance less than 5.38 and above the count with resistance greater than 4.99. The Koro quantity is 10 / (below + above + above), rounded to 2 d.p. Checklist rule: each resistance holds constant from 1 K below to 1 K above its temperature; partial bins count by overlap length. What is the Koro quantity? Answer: 1.25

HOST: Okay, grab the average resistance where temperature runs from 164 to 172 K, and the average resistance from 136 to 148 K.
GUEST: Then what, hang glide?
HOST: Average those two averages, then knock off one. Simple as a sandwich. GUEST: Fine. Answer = 3.51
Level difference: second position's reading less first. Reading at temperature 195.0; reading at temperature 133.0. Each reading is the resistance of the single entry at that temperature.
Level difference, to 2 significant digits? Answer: -0.19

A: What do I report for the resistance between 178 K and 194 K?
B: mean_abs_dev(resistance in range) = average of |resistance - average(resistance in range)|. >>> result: 0.216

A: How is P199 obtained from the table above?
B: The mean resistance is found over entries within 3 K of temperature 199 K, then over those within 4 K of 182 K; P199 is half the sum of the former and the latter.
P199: 5.56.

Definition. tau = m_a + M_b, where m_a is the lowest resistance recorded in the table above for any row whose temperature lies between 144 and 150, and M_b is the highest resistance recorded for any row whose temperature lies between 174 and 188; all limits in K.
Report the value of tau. 9.5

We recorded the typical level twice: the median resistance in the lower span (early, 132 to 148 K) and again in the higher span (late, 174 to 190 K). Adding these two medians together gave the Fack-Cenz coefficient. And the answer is 9.6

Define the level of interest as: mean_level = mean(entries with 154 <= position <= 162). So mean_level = 5.10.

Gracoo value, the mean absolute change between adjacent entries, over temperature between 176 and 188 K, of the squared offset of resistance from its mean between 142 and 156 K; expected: 0.46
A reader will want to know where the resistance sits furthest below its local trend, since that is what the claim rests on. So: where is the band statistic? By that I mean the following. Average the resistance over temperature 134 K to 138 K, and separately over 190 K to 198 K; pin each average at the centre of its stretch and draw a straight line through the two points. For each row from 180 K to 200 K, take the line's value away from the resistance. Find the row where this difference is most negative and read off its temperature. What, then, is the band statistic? 185.0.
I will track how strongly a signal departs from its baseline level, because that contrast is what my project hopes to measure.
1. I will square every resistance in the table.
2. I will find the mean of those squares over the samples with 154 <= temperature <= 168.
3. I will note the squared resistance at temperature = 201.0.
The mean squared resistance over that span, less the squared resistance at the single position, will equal -12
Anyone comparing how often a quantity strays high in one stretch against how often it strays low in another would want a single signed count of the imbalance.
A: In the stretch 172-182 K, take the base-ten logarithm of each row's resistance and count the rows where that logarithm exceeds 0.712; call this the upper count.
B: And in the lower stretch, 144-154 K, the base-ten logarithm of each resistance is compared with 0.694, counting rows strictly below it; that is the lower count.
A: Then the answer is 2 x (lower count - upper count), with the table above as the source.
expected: -2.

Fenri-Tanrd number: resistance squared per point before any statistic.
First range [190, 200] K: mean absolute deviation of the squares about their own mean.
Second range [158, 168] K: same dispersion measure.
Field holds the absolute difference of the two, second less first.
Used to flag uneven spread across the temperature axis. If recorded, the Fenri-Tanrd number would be 1.8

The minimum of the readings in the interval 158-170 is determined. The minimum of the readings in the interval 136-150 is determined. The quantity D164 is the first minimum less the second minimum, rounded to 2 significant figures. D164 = 1.6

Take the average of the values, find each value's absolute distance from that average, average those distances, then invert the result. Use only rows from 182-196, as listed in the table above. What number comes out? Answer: 5.4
